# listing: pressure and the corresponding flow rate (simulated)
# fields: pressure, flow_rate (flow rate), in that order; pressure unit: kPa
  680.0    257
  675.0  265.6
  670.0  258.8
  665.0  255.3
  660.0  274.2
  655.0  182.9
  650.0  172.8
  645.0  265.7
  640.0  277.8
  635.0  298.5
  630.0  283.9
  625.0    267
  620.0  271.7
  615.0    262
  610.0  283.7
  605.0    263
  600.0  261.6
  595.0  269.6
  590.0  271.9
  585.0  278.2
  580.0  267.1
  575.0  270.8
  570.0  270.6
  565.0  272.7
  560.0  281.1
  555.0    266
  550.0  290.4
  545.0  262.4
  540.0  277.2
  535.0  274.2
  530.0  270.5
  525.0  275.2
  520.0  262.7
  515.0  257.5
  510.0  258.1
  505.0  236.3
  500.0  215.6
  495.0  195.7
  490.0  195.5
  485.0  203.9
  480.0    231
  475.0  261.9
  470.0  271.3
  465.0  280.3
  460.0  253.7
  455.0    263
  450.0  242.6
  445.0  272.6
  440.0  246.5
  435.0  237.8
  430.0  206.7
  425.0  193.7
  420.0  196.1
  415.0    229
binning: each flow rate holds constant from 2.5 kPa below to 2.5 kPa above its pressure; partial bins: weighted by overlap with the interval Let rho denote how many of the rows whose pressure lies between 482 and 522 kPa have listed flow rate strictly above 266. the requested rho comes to 0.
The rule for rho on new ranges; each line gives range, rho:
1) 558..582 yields 5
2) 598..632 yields 4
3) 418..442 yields 0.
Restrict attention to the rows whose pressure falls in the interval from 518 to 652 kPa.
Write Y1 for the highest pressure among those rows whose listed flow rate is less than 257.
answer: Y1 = 650.0 kPa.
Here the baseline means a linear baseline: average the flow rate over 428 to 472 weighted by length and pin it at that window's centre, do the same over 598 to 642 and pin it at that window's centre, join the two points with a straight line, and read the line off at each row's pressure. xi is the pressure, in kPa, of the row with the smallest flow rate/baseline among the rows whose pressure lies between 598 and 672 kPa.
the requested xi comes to 650.0 kPa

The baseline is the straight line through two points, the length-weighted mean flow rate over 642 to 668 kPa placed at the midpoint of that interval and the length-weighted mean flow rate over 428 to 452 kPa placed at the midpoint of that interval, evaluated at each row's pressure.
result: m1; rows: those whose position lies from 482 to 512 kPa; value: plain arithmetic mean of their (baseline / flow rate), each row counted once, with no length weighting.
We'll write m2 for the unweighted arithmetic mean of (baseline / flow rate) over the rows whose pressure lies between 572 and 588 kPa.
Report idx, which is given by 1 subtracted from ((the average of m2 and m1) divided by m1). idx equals -0.11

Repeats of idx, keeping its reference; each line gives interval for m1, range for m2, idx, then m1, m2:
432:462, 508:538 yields -0.03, 0.96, 0.89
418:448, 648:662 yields 0.03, 1.09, 1.15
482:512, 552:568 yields -0.11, 1.11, 0.86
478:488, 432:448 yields -0.07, 1.11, 0.96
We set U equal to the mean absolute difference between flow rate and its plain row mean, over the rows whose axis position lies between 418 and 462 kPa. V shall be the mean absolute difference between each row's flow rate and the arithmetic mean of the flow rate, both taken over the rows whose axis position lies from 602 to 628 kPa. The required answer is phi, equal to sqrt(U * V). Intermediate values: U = 24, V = 6.6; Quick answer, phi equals 13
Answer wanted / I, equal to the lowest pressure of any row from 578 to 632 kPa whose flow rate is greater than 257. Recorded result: 580.0 kPa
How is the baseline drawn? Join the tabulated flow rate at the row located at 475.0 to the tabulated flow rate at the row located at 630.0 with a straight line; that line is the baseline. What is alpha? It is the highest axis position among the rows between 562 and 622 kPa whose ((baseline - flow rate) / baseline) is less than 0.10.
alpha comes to 620.0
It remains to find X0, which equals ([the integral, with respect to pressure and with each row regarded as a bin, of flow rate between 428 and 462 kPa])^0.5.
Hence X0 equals 92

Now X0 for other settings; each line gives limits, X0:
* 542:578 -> 99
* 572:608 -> 98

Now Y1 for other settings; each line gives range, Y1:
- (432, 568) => 505.0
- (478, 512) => 505.0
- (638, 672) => 665.0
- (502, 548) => 505.0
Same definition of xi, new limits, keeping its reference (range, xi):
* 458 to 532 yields 495.0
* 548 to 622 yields 615.0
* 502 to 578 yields 505.0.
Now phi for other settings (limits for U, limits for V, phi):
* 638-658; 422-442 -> 31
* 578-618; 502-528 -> 7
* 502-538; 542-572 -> 9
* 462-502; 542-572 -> 15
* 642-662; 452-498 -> 37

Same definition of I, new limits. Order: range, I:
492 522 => 510.0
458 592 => 465.0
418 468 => 445.0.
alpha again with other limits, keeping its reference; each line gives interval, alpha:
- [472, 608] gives 605.0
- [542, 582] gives 580.0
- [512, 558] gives 555.0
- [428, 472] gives 470.0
